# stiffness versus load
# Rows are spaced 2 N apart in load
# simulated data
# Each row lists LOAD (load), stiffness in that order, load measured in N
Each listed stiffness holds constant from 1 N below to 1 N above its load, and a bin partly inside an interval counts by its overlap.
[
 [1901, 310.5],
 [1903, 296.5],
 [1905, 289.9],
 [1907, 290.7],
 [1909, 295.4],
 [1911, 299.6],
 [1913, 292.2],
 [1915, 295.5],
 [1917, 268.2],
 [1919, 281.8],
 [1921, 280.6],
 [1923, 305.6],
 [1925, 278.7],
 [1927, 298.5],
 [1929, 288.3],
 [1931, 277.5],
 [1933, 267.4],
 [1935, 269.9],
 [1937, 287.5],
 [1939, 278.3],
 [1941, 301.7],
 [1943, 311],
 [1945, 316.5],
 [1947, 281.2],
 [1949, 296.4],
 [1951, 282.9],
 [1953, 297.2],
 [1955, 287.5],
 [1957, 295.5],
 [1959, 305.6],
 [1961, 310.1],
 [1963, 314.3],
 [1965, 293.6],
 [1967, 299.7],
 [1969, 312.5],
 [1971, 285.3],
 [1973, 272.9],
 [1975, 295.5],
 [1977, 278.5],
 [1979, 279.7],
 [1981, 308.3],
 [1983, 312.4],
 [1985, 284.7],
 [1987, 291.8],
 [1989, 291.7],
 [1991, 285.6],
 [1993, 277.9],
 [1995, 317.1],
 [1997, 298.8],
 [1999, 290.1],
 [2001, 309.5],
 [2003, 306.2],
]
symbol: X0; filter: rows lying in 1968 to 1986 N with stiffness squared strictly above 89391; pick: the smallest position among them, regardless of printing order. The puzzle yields 1969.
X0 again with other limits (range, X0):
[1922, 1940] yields 1923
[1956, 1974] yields 1959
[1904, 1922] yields 1911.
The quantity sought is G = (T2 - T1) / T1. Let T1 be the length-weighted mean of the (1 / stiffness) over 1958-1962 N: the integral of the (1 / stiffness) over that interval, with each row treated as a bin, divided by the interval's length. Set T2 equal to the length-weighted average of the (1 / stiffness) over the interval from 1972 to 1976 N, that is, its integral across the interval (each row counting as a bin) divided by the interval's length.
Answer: 0.085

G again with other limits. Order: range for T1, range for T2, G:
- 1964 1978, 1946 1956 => 0.006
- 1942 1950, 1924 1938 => 0.071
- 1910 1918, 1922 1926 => -0.011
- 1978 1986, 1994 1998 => -0.039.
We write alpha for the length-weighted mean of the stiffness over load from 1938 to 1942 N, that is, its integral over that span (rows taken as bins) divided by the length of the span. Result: 290.0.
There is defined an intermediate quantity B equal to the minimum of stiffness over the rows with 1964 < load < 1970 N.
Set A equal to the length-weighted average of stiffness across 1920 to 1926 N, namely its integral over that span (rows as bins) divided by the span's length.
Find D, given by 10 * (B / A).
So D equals 10.2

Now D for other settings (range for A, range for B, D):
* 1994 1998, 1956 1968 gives 9.5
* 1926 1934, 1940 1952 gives 9.9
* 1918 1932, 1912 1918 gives 9.3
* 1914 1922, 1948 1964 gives 10.0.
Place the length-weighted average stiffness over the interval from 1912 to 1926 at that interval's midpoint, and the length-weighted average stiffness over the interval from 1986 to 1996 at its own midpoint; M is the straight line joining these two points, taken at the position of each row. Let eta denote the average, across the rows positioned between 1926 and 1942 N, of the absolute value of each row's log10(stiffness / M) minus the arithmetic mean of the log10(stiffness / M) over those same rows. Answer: 0.0159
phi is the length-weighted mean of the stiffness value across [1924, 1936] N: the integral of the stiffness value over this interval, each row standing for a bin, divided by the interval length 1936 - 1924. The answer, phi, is 280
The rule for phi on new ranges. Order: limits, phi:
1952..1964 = 302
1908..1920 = 289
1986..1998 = 294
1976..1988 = 293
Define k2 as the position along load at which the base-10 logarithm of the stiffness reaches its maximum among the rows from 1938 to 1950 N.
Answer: 1945 N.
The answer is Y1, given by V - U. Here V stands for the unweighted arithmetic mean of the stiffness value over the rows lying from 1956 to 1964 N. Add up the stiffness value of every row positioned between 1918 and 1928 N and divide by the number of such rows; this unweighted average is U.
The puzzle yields 17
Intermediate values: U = 289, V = 306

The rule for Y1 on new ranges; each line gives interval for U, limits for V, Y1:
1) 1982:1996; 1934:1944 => -5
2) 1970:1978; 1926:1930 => 10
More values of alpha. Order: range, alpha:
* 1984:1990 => 289.4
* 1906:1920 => 289.1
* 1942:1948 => 302.9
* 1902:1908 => 292.4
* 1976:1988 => 292.6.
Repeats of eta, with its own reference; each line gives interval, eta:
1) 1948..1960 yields 0.0088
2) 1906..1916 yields 0.0037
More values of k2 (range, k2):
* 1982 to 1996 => 1995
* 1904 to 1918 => 1911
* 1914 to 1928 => 1923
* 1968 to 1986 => 1969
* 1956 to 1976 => 1963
